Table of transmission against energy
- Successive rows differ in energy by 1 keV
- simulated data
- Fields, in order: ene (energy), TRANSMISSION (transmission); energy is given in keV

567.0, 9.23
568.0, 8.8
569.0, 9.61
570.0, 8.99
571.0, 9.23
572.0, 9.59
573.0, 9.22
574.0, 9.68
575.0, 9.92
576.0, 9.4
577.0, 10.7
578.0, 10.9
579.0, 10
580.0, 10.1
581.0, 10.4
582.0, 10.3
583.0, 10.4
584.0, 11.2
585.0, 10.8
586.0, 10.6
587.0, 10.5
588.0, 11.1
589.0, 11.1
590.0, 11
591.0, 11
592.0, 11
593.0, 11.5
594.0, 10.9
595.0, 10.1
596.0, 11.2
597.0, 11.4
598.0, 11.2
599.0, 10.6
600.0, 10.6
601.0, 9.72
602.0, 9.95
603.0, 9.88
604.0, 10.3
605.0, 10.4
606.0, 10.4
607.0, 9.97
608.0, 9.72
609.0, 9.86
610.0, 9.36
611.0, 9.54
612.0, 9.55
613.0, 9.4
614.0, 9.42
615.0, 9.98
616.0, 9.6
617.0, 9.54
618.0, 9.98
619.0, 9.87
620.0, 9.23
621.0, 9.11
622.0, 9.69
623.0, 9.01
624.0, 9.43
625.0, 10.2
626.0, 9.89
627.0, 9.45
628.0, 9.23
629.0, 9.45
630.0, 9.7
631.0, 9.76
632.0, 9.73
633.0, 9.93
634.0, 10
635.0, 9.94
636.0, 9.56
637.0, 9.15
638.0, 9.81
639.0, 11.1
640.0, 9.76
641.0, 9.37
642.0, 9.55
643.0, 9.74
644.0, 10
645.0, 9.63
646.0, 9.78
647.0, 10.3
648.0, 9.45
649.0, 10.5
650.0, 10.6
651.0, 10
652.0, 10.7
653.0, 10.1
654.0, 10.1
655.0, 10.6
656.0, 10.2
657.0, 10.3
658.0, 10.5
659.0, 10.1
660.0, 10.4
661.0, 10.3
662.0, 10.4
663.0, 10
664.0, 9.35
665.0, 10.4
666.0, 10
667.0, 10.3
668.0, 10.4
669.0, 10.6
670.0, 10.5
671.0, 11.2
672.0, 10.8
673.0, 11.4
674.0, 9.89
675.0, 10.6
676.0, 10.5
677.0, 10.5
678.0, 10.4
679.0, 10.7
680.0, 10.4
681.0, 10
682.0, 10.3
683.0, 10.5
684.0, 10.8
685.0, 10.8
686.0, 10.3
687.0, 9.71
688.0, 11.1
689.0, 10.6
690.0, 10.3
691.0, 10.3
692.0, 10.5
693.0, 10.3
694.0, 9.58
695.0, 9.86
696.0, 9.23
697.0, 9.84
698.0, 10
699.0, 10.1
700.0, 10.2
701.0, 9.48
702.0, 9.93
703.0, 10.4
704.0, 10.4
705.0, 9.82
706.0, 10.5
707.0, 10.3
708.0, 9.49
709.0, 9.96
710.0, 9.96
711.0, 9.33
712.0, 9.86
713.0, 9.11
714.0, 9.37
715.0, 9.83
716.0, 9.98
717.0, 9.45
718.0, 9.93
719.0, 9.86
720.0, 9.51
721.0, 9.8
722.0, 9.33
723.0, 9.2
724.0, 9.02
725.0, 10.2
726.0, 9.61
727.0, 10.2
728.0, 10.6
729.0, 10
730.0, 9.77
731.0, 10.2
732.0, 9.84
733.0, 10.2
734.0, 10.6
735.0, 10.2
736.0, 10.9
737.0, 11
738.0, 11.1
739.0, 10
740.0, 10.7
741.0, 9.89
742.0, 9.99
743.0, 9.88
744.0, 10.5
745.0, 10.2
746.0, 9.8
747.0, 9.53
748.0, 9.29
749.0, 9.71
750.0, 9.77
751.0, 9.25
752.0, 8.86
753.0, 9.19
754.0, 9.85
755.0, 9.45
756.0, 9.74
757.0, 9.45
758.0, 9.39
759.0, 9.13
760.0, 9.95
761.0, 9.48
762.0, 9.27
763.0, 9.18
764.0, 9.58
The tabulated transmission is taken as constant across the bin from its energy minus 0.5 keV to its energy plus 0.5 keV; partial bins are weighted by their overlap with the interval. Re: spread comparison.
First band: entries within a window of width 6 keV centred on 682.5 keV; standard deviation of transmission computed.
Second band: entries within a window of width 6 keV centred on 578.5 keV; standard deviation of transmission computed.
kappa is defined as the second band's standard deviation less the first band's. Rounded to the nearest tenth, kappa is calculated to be 0.2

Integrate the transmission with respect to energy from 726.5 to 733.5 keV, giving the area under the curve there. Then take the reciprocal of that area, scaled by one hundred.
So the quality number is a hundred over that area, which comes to 1.41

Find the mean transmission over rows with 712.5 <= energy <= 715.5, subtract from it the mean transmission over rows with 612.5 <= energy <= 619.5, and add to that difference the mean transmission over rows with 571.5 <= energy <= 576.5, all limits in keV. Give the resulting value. 9.3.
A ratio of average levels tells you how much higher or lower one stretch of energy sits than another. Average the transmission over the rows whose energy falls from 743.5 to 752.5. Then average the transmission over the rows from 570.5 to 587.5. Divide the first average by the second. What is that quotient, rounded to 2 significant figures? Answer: 0.95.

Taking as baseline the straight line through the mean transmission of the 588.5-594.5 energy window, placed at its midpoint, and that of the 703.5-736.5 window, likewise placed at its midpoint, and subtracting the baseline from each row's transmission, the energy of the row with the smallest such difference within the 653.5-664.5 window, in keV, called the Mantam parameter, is 664.0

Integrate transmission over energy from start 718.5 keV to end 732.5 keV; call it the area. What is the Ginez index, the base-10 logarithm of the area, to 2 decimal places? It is 2.14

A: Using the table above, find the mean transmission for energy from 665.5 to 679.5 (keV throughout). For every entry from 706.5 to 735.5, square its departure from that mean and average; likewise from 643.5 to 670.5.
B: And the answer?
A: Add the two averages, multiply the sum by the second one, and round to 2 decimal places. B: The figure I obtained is 0.23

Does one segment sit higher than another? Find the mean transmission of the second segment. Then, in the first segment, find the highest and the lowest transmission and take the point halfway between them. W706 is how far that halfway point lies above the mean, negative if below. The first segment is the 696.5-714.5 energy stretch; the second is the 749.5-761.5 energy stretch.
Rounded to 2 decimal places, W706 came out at 0.35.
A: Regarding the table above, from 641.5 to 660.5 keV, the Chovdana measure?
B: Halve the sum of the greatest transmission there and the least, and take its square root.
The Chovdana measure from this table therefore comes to 3.17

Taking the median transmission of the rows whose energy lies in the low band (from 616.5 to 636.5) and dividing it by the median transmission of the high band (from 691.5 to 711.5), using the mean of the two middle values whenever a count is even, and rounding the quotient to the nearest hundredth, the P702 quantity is 0.97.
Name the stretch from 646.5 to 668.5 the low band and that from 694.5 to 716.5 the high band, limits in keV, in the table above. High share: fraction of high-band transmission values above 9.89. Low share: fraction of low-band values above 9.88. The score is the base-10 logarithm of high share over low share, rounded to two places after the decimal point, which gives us -0.26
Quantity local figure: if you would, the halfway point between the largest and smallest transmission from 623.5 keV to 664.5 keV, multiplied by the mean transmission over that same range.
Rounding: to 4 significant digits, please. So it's 100.8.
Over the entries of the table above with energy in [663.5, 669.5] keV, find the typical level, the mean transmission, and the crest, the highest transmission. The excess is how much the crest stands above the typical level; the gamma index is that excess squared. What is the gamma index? 0.18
